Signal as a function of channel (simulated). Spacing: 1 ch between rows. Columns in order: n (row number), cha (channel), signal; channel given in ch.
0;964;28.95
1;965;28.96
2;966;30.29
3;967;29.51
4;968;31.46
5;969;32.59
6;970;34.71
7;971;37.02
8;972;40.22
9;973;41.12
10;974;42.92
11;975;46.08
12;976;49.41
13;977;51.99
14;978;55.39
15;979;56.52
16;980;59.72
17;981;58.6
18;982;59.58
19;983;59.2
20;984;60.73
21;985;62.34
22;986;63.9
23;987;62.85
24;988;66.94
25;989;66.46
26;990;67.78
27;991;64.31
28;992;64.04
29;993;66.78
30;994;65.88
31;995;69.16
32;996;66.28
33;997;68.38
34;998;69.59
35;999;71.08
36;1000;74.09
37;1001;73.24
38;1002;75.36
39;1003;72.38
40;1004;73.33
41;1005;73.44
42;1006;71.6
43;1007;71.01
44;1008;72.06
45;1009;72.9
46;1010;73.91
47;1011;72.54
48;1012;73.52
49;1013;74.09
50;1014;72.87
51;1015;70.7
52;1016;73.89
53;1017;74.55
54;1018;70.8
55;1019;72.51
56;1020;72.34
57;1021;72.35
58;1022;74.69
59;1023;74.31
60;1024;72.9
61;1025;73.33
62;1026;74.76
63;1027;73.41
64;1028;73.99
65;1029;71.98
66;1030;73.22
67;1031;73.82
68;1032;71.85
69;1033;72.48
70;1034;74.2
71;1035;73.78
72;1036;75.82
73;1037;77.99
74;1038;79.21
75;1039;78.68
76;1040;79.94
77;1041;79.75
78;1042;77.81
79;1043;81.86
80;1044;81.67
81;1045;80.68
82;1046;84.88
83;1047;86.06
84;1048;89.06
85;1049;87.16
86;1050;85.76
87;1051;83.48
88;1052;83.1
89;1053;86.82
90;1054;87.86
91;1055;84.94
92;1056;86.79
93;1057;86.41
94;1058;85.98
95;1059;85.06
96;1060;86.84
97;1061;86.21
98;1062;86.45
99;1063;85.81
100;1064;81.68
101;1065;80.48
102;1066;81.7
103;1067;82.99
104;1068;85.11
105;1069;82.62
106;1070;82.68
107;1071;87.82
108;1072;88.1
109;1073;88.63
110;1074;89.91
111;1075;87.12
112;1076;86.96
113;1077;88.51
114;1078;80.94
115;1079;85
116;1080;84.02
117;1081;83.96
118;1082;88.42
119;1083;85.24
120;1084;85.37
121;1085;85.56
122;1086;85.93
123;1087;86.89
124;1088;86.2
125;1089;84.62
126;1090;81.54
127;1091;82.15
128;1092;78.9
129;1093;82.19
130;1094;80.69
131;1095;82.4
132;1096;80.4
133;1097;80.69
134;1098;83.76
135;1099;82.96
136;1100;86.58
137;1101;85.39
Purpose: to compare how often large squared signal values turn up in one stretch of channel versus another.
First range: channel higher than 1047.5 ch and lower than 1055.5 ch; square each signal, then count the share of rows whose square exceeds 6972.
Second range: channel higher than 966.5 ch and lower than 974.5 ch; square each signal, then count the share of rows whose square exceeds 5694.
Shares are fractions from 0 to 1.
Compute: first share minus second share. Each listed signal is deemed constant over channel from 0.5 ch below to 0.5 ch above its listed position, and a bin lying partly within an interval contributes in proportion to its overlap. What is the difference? 0.75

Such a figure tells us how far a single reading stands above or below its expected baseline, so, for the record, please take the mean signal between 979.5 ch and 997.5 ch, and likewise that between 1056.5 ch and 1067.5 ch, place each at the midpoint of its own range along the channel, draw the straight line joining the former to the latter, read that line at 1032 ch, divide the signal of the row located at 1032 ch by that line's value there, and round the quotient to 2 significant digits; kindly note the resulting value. 0.94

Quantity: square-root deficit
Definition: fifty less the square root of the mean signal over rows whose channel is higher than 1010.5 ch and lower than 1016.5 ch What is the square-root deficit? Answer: 41.5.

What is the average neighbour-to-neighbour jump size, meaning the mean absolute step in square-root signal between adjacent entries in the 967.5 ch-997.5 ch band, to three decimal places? 0.137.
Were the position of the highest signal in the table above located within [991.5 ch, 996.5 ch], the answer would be 995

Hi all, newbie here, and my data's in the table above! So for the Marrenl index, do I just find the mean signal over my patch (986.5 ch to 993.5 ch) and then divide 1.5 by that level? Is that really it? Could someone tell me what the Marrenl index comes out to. 0.023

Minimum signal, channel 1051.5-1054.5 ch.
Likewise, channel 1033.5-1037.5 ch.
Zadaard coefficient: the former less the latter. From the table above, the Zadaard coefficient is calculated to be 9.3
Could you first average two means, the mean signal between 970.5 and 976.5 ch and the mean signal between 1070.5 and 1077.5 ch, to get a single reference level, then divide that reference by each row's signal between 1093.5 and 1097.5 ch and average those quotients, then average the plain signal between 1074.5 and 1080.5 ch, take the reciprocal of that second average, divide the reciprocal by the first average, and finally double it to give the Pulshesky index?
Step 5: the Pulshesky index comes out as 0.029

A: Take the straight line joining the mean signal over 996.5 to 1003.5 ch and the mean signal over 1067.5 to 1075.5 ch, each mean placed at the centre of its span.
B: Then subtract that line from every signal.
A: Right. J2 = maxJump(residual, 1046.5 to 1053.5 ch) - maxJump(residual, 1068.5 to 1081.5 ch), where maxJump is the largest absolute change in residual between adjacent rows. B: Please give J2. -4.3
